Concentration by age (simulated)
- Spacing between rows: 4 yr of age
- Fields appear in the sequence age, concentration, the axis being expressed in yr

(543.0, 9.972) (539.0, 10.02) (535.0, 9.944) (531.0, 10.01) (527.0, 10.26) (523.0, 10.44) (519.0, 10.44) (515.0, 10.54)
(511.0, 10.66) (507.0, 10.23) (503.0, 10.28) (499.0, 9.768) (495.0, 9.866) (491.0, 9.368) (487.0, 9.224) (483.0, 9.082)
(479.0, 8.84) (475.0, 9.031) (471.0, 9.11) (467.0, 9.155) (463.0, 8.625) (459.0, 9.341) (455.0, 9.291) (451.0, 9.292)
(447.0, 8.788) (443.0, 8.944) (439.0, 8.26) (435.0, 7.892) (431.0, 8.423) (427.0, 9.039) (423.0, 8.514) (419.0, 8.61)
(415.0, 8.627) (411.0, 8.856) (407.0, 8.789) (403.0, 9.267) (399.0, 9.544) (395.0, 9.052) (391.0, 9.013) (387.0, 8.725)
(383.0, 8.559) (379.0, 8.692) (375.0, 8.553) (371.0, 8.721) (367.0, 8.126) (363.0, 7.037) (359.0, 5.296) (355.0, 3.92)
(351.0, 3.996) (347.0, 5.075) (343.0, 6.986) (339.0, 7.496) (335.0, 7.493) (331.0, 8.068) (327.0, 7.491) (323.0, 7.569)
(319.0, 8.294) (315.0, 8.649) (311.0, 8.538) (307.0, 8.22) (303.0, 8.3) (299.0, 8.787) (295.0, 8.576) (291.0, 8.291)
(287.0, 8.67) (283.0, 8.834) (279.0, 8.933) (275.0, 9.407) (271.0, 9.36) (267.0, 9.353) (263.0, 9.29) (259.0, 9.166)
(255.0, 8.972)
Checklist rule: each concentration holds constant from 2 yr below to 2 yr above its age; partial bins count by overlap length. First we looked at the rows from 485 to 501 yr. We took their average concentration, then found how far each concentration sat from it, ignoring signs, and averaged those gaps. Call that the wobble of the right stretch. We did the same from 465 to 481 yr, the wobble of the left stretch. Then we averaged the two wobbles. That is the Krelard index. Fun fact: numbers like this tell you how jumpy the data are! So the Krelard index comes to 0.18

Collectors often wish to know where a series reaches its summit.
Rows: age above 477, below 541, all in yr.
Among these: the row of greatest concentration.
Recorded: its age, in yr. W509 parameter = 511.0 yr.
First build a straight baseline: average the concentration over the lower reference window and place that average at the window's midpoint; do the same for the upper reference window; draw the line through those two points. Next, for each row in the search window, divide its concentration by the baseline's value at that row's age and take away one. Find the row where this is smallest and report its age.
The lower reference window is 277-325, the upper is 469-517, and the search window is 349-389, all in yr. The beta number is 355.0 yr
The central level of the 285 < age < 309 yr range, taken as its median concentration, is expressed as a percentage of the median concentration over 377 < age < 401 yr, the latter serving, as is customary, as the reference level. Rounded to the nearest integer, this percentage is 95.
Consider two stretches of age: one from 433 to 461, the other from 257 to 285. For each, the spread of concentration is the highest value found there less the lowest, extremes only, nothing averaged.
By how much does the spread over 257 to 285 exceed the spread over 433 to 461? -0.9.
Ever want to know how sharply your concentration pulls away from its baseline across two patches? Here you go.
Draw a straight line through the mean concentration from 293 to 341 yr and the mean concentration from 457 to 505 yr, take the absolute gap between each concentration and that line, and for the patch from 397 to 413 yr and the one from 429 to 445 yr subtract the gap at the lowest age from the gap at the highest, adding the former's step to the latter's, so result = -1.2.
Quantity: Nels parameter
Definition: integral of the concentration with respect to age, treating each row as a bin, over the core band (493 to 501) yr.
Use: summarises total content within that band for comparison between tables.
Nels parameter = 78.5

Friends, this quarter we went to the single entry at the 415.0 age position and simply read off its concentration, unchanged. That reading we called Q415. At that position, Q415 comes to 8.627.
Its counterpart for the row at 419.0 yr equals 8.61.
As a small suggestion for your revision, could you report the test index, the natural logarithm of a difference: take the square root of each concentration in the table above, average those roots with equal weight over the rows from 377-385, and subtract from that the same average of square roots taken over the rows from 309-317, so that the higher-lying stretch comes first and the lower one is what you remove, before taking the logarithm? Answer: -5.2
